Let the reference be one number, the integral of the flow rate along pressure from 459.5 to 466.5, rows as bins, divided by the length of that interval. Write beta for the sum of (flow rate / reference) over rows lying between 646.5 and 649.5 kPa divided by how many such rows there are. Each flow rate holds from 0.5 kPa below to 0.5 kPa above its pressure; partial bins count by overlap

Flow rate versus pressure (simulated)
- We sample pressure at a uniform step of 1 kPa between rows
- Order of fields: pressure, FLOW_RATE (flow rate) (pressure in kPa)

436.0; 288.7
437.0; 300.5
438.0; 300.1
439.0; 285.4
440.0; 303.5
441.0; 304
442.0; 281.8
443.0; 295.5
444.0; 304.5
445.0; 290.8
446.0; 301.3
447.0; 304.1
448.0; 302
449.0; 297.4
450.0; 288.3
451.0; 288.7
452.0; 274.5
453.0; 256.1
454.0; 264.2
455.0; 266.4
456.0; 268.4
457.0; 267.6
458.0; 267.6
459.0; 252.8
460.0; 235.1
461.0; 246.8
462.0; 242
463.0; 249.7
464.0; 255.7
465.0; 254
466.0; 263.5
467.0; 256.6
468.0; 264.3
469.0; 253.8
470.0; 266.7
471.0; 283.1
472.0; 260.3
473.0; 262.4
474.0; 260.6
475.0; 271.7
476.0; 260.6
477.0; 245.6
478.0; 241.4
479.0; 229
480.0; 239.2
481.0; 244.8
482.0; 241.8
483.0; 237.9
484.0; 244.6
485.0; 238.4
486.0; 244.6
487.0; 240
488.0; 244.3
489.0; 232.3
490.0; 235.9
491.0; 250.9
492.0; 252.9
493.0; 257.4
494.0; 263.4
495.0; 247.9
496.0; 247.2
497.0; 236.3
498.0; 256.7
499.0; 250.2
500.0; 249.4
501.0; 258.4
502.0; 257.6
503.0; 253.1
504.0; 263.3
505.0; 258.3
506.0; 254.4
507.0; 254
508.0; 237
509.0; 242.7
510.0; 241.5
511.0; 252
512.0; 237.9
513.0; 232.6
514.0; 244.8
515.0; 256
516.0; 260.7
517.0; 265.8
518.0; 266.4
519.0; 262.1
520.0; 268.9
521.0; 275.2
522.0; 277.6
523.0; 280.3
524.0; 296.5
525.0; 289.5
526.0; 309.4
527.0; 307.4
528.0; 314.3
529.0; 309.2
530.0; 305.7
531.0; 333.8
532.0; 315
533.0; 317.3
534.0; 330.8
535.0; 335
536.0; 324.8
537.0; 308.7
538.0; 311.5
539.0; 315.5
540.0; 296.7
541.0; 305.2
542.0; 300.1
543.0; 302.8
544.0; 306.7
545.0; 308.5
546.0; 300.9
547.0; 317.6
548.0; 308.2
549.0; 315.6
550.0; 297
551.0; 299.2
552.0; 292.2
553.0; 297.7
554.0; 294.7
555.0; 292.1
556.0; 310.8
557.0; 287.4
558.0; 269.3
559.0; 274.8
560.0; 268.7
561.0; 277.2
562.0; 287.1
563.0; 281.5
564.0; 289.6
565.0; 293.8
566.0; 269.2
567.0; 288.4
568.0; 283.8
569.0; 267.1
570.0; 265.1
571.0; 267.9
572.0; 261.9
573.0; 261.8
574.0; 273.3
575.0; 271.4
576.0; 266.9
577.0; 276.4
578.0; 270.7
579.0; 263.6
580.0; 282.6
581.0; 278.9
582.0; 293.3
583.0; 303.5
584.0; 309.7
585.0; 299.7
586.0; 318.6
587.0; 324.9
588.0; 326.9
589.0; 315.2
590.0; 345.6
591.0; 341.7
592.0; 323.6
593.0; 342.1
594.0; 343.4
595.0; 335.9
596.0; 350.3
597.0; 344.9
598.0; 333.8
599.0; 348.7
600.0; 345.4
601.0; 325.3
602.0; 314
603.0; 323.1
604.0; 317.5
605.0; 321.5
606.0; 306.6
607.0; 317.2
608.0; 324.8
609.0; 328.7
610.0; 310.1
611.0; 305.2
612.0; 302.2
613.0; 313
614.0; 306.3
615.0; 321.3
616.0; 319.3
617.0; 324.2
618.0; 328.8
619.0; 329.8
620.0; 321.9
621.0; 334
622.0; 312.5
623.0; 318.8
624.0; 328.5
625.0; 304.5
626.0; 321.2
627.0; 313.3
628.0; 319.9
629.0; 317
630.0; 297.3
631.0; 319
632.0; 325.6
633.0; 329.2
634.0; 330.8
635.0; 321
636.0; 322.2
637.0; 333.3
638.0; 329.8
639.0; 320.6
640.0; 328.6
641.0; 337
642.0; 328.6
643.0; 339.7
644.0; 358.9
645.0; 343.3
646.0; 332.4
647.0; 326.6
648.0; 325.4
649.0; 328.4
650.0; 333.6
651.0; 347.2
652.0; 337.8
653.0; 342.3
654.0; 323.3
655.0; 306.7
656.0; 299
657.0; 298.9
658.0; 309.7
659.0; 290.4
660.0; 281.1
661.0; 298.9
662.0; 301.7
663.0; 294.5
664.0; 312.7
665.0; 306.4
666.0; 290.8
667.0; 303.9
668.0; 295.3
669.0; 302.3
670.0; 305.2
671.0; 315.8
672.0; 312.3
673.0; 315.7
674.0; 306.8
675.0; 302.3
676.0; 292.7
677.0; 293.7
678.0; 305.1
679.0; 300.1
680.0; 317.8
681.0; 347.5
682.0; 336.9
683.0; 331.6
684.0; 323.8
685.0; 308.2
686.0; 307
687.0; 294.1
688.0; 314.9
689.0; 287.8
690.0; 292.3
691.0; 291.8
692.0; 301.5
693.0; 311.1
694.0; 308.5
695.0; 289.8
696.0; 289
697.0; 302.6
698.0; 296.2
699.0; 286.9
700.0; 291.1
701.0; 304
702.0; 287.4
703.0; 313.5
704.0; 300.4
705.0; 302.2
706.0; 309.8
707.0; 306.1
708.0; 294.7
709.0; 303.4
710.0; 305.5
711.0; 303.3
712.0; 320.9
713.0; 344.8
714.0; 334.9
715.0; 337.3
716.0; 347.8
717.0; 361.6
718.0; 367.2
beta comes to 1.31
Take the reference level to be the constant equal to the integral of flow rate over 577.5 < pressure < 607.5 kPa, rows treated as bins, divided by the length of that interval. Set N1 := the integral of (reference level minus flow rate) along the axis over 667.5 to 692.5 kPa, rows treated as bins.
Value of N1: 271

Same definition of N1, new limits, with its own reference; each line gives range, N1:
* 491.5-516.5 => 1708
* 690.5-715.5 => 337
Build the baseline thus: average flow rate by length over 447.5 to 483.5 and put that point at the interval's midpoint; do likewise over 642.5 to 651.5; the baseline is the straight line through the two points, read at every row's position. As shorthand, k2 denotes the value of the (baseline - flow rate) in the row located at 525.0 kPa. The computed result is -4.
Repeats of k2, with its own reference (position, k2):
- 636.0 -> 10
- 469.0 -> 8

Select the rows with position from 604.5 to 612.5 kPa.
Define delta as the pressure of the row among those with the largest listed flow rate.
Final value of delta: 609.0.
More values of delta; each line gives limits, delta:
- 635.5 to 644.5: 644.0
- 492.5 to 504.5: 494.0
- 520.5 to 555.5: 535.0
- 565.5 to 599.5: 596.0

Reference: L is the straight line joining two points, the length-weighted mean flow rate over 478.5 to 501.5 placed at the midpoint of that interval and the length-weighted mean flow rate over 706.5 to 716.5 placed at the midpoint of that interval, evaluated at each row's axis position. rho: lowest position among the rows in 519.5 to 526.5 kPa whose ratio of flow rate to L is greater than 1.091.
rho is 523.0 kPa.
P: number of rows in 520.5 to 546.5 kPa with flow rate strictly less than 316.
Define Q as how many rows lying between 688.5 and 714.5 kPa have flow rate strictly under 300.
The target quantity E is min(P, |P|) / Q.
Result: 2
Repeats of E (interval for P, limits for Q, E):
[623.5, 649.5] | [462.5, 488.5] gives 0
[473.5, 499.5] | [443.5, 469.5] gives 1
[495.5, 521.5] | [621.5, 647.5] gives 26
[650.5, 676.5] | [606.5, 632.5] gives 22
